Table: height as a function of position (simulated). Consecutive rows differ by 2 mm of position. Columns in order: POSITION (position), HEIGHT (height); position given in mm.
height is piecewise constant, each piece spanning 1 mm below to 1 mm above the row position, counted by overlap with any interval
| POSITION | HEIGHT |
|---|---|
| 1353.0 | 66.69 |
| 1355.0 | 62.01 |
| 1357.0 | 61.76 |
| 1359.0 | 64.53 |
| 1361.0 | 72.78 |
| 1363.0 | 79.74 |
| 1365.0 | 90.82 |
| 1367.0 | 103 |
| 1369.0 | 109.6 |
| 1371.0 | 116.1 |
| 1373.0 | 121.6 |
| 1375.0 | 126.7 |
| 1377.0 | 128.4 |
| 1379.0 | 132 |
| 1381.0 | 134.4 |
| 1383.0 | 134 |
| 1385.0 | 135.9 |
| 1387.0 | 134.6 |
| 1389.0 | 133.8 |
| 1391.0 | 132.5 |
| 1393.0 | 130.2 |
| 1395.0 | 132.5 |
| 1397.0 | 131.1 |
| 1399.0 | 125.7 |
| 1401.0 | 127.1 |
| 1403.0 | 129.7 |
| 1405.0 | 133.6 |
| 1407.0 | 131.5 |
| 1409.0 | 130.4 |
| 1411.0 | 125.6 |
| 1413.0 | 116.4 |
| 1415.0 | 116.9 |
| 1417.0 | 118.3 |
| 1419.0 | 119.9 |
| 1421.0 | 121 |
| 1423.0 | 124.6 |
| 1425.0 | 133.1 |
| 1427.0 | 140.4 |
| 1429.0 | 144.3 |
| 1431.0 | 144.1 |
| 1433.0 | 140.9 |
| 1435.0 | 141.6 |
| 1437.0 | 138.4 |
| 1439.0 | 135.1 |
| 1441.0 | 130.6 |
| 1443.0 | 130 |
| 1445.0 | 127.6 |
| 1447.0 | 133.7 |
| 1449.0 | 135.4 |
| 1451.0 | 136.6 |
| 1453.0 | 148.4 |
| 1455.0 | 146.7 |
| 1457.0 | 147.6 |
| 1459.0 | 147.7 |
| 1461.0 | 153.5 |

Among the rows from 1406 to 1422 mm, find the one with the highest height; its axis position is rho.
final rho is 1407.0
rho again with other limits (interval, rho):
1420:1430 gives 1429.0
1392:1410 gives 1405.0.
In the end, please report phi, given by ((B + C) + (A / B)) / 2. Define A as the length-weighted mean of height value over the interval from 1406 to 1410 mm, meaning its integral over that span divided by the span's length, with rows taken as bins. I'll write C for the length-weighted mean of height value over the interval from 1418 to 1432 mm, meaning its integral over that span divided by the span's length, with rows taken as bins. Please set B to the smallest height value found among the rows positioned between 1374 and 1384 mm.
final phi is 130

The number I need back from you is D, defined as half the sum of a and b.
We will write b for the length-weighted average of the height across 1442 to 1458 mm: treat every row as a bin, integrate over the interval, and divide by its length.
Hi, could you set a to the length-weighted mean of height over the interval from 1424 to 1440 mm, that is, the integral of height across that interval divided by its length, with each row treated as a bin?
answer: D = 139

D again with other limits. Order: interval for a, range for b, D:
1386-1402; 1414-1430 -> 129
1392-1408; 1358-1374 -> 112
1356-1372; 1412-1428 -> 106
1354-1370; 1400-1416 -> 103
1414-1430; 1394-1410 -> 129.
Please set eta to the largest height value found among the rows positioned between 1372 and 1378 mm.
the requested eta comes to 128.4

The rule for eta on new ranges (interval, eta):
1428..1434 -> 144.3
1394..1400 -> 132.5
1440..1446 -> 130.6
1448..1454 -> 148.4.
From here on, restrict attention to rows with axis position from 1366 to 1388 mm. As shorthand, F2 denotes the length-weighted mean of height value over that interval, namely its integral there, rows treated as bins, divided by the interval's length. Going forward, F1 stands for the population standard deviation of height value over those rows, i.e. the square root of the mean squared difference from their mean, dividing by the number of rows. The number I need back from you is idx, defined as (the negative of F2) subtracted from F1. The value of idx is 136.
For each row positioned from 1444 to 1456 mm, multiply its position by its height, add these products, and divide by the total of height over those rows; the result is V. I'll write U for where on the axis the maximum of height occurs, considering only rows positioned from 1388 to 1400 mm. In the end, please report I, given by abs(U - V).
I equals 61.2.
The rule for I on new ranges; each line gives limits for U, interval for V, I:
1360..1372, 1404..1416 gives 38.8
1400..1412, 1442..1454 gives 43.1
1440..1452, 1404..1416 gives 41.2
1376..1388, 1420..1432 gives 41.2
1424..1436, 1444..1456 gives 21.2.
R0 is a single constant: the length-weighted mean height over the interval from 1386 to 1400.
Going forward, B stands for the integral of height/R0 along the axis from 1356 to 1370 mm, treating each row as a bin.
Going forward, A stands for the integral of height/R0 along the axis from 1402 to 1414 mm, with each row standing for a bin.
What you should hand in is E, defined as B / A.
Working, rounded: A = 12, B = 9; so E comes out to 0.8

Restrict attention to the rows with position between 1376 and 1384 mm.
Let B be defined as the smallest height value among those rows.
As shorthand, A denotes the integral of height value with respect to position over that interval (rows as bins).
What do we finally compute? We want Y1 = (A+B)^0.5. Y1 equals 34.4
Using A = 1058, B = 128.4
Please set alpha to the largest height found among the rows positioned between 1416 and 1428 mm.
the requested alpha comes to 140.4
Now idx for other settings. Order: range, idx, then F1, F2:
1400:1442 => 139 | 8.8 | 131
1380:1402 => 135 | 3.1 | 132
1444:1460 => 148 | 7.6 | 140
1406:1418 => 129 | 6.3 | 123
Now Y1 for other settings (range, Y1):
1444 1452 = 34.6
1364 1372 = 30.5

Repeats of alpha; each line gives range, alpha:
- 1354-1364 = 79.74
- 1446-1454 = 148.4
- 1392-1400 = 132.5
